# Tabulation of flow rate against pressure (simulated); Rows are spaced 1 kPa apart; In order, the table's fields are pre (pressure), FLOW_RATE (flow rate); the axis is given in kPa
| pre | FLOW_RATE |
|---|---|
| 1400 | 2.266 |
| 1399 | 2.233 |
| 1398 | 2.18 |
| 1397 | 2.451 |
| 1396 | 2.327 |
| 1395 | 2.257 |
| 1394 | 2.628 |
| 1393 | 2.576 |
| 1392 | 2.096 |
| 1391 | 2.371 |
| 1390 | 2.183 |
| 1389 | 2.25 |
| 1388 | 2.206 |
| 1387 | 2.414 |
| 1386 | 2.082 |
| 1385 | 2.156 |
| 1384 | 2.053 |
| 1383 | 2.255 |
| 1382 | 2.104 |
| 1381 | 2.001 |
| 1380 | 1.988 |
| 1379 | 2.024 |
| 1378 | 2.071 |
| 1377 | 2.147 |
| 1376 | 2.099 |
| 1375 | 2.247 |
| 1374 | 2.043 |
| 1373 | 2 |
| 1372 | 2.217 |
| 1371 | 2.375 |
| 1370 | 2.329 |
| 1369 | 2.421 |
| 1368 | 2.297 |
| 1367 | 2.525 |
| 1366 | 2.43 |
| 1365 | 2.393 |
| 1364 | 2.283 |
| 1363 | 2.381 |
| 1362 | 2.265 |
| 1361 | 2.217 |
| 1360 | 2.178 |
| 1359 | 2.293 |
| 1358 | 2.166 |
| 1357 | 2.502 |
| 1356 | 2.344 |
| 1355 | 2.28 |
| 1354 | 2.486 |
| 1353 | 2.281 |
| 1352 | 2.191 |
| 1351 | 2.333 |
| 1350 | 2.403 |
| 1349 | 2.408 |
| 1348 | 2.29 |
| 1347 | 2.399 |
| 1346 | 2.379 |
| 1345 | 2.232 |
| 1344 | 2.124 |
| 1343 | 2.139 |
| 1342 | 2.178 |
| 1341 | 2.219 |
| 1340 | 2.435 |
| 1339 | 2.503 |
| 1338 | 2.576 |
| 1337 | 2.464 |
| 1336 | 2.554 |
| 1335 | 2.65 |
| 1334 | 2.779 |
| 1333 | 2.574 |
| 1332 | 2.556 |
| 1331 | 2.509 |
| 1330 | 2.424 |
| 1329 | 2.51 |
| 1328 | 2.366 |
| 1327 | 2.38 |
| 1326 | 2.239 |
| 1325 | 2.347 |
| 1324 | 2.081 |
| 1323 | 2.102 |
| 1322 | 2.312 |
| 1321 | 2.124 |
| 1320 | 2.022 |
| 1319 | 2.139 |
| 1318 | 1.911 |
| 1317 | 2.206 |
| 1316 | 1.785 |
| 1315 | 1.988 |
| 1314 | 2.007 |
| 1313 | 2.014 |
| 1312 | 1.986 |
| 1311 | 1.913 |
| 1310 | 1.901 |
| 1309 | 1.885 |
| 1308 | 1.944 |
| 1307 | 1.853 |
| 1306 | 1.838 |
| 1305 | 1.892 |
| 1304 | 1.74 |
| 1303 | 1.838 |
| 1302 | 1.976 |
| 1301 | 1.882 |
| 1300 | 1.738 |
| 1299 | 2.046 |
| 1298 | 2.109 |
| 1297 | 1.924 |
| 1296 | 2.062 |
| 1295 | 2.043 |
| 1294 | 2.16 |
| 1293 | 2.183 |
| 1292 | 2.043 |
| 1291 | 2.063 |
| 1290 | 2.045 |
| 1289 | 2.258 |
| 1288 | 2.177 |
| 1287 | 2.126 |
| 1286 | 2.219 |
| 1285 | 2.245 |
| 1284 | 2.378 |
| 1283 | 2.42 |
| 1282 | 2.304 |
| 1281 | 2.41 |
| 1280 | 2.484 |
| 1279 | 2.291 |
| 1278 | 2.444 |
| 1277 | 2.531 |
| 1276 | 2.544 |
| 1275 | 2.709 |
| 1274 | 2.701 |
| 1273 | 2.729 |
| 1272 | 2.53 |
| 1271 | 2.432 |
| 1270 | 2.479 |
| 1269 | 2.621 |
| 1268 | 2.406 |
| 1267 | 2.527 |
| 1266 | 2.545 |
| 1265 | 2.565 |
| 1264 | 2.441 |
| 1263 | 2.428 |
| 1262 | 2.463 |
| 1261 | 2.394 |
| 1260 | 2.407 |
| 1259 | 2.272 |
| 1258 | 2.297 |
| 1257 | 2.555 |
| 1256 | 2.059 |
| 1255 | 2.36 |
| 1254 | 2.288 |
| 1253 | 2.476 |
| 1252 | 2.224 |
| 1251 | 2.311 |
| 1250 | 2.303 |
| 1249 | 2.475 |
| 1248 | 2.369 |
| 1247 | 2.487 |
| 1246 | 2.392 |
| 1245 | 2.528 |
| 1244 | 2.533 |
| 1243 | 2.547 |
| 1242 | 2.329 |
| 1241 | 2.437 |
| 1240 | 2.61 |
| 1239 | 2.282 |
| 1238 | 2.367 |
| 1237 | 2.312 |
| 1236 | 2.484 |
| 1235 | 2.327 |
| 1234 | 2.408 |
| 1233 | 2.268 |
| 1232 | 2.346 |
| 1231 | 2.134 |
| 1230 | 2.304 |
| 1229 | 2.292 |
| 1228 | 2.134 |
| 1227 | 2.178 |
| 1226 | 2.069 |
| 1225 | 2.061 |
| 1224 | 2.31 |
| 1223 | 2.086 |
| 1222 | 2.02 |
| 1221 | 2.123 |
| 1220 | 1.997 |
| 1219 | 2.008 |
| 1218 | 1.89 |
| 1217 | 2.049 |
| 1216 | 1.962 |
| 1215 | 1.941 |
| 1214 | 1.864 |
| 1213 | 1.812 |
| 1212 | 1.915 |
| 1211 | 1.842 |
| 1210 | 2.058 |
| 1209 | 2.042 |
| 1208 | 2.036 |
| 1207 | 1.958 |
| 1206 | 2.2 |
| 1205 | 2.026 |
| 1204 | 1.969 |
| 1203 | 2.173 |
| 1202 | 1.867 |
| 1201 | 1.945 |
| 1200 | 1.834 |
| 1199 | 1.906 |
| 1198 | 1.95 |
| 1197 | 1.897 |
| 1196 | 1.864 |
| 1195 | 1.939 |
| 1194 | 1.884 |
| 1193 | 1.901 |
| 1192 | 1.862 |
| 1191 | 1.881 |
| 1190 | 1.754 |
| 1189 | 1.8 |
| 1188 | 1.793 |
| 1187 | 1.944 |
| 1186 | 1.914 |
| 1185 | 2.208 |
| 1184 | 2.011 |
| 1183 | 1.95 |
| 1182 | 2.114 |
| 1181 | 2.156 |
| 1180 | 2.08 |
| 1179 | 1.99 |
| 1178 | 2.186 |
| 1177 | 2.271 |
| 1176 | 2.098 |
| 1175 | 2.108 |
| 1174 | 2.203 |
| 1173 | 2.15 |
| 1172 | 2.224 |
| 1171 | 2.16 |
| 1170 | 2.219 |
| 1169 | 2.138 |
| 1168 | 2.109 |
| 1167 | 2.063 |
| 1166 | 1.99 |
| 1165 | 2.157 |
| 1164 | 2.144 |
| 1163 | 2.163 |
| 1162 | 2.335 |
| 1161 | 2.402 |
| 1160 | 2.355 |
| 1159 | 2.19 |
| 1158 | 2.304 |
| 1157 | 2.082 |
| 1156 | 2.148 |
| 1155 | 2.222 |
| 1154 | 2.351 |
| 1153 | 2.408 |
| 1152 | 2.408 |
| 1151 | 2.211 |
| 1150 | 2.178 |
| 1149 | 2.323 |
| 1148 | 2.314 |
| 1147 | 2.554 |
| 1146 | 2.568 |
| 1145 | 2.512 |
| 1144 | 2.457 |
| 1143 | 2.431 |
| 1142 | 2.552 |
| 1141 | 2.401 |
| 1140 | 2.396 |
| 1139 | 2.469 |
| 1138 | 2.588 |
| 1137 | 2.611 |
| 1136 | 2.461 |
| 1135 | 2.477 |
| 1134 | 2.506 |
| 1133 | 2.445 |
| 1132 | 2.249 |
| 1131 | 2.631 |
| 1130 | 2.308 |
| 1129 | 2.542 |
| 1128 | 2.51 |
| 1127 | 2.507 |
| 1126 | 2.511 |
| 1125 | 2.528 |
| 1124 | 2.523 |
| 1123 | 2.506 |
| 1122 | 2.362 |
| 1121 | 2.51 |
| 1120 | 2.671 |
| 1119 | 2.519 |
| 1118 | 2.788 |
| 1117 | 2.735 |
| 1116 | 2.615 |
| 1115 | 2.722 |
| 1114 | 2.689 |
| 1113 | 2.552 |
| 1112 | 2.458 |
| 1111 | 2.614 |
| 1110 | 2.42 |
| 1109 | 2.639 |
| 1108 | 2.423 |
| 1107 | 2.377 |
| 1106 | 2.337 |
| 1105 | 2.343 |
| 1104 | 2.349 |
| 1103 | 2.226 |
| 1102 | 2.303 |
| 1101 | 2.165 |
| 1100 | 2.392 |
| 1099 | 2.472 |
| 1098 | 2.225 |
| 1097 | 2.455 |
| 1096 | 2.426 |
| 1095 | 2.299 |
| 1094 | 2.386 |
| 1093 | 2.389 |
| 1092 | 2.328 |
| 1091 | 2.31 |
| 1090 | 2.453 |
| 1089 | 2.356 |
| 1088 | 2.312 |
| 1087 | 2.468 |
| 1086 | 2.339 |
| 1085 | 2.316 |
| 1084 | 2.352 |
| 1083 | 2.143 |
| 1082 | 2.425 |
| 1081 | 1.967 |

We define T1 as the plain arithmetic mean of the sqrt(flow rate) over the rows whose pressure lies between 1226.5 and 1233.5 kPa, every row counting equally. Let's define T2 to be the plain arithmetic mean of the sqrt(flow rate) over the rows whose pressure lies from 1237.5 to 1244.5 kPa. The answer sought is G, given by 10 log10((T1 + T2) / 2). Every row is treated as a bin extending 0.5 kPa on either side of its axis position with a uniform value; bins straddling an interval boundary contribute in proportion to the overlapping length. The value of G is 1.84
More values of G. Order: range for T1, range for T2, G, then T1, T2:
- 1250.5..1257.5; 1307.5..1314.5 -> 1.64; 1.52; 1.40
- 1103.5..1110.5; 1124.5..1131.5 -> 1.95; 1.55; 1.58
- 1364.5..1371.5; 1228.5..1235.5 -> 1.85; 1.55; 1.52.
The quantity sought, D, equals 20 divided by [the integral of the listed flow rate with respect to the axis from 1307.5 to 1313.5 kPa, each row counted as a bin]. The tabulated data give 1.72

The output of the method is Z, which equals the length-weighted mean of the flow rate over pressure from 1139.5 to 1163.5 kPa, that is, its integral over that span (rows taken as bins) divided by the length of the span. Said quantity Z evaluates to 2.34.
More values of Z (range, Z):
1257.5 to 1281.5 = 2.49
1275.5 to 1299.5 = 2.23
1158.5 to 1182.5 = 2.17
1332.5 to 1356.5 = 2.38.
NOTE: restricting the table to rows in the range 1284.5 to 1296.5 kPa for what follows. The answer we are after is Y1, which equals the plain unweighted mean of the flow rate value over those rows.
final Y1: 2.14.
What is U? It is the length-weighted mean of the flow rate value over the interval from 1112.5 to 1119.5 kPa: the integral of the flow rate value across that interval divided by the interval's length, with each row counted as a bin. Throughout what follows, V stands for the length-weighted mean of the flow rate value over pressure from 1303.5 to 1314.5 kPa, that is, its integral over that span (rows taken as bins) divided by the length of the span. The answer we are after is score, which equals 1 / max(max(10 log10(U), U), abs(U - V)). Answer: 0.235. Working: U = 2.66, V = 1.9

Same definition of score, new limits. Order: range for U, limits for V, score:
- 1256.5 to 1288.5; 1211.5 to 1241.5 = 0.258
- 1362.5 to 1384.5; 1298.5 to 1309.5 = 0.290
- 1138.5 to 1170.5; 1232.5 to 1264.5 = 0.277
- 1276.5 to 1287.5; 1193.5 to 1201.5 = 0.269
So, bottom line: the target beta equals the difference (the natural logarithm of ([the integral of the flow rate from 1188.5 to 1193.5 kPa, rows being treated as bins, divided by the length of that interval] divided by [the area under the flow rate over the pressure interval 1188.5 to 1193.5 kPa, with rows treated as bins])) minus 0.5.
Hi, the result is -2.1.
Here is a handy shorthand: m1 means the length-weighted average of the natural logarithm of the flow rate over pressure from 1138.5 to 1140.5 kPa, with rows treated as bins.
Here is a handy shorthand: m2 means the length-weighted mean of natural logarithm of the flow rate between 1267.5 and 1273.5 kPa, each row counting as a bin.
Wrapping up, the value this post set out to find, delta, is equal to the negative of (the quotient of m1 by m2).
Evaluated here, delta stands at -0.96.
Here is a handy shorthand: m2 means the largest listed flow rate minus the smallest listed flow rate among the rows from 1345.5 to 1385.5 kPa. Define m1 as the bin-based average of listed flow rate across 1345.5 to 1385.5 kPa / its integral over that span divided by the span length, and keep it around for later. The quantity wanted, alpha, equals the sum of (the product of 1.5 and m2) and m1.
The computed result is 3.1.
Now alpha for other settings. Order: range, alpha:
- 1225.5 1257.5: 3.2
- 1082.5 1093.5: 2.8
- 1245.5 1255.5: 2.8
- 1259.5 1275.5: 3.0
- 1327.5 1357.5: 3.4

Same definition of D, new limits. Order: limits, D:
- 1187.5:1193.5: 1.82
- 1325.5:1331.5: 1.39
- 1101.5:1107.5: 1.44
